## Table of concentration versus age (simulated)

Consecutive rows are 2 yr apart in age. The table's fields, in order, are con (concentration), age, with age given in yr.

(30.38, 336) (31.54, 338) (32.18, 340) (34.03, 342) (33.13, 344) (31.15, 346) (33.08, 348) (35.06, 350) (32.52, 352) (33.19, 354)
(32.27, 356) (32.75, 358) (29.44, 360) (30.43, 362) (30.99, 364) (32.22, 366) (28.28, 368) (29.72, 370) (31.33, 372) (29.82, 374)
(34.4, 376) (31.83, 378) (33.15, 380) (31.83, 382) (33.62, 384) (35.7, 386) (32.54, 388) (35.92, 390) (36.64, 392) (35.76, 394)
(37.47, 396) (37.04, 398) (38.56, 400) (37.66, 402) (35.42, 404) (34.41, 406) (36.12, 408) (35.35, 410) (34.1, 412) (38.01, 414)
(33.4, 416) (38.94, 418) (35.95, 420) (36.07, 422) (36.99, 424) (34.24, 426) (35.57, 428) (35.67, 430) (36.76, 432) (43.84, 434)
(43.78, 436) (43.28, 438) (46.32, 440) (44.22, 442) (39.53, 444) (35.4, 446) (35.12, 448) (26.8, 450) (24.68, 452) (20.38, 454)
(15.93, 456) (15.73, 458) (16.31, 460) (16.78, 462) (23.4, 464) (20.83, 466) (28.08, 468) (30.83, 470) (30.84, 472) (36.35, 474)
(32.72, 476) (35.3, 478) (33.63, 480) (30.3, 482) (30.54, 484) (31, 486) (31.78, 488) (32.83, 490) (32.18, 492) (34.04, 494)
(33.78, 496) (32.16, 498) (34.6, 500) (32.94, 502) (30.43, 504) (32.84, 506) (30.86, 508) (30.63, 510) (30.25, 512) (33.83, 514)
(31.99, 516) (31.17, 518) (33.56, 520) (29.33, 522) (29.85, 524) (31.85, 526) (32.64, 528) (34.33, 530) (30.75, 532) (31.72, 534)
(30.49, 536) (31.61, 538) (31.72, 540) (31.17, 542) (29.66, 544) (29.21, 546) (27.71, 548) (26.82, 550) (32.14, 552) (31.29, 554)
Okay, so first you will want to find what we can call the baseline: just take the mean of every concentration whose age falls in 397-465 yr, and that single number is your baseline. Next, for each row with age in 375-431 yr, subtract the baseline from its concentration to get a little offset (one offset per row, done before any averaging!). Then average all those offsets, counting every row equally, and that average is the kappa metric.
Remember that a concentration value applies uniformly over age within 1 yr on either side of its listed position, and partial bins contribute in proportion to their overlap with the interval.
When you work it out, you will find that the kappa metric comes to 1.9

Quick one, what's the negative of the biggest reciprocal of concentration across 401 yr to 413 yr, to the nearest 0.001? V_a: -0.029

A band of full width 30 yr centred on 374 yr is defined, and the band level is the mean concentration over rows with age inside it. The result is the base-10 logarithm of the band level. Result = 1.50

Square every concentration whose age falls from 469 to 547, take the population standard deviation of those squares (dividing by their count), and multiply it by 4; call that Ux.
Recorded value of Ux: 434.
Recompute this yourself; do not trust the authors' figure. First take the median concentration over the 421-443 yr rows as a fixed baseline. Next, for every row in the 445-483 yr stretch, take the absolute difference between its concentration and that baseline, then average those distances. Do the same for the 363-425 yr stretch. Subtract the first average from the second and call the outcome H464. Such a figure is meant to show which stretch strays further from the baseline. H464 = -7.3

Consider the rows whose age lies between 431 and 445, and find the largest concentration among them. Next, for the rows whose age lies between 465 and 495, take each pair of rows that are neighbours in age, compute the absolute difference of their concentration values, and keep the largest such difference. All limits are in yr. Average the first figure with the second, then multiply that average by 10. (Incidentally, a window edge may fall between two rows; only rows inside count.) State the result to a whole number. 268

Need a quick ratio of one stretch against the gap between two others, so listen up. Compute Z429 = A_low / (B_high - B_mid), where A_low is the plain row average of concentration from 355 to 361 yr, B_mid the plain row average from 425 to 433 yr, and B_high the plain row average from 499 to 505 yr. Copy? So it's -11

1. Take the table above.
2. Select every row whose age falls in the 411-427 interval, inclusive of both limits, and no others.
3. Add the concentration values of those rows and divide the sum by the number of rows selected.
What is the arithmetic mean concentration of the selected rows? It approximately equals 36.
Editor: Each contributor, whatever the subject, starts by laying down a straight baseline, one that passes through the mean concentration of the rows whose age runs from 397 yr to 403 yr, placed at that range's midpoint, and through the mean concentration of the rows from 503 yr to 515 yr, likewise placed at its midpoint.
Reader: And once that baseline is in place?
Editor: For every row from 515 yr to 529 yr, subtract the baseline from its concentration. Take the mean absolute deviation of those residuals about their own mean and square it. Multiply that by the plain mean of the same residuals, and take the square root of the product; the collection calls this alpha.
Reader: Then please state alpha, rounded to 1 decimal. 1.1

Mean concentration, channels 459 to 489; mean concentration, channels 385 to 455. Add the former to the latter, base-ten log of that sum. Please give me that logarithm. 1.81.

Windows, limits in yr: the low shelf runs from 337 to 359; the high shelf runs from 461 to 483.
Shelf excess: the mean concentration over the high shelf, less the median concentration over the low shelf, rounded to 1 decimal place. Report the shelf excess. -3.7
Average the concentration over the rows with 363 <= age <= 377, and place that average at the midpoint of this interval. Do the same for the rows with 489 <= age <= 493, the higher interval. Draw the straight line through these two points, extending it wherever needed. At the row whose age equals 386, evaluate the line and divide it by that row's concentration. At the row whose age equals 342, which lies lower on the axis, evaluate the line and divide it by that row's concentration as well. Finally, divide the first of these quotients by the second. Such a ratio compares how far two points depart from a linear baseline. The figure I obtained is 0.97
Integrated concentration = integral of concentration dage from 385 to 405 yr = 725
